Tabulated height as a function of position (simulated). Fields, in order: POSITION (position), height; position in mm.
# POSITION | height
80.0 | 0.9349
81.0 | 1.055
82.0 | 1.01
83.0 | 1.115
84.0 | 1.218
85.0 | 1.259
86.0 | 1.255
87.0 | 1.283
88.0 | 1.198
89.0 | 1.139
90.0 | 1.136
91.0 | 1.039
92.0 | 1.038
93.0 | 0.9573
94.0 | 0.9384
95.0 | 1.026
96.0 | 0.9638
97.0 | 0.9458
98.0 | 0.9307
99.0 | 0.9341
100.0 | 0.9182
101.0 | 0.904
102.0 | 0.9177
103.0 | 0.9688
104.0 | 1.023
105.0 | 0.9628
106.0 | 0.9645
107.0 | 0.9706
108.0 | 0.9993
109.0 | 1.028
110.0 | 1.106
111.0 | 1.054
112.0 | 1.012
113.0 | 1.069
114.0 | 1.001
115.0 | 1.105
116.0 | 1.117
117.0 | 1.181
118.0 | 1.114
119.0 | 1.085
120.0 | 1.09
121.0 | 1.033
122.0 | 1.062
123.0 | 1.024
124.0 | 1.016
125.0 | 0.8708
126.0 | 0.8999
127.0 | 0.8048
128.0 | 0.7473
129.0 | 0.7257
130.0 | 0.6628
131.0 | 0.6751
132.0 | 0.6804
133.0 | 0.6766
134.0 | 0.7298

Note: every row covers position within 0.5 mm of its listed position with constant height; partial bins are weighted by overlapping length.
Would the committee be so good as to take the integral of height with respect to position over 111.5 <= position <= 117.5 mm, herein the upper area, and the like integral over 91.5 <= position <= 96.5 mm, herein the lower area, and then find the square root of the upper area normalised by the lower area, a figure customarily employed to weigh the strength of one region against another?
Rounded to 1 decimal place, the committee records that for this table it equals 1.1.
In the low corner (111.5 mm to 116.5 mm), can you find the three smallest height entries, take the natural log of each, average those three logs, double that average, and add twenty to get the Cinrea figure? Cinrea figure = 20.1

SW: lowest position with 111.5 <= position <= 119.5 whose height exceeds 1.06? 113.0 mm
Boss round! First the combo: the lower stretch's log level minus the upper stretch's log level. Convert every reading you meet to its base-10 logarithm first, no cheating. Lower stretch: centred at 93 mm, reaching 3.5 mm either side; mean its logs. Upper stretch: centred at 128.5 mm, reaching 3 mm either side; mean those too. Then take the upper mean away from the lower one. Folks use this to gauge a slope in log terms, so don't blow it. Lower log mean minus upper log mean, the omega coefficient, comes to 0.13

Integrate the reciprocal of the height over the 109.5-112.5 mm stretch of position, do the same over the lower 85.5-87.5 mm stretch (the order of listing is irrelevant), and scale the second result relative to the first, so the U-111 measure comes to 0.6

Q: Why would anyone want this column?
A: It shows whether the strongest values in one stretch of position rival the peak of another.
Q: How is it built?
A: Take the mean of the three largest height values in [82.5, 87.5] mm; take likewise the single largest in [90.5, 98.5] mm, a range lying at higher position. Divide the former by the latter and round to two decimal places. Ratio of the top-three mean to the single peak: 1.22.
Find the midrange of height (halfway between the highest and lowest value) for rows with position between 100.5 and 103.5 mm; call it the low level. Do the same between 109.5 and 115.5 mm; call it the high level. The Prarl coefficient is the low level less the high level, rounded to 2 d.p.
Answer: -0.12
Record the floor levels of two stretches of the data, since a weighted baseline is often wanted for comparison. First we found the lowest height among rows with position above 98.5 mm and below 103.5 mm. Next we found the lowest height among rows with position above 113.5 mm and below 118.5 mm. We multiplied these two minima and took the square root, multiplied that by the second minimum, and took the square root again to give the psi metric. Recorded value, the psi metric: 0.98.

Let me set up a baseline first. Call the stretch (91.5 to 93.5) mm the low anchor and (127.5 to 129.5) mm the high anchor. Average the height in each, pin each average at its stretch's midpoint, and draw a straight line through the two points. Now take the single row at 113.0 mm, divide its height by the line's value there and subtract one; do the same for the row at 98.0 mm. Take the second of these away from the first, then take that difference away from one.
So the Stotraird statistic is 0.71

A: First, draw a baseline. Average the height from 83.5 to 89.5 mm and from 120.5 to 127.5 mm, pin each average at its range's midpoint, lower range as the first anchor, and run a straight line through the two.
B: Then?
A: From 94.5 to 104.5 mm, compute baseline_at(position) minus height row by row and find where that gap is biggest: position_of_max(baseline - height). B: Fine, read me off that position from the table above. 101.0 mm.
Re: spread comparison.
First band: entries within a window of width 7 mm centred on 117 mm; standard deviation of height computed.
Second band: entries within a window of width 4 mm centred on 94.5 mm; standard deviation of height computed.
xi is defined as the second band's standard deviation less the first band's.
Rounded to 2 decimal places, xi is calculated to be -0.02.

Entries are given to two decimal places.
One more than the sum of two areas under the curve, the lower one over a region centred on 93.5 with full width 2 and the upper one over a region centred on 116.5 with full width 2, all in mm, 5.19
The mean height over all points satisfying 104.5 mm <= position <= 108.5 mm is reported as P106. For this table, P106 0.97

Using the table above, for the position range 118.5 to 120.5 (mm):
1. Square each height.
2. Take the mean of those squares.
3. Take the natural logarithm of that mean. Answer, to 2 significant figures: 0.17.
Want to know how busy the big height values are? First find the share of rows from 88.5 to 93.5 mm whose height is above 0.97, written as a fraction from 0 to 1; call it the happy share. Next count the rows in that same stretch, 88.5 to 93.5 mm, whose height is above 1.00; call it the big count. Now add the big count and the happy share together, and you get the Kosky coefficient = 4.8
